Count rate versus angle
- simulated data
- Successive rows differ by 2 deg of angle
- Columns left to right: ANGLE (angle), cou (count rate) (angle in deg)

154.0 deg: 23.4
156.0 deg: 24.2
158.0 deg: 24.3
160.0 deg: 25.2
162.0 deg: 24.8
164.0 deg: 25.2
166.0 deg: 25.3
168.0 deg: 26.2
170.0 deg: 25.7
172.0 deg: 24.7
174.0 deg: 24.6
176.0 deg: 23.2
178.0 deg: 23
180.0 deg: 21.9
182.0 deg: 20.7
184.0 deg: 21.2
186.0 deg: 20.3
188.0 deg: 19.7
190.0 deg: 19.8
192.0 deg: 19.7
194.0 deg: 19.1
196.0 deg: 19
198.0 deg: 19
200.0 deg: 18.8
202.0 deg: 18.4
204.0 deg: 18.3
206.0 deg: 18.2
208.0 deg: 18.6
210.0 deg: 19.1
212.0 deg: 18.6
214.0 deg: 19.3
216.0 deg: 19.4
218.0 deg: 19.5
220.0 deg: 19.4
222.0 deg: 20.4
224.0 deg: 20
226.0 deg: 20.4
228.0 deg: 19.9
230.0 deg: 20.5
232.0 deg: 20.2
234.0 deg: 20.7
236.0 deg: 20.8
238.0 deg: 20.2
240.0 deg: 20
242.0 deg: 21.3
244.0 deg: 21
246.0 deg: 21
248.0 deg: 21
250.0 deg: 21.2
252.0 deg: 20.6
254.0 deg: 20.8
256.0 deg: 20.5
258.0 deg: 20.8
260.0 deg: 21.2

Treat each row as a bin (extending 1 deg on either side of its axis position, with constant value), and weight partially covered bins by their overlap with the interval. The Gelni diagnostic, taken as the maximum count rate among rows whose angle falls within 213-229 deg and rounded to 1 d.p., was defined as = 20.4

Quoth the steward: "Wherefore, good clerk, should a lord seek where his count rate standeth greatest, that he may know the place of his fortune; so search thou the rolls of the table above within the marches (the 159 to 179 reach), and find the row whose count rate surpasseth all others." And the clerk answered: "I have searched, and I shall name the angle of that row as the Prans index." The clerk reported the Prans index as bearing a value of 168.0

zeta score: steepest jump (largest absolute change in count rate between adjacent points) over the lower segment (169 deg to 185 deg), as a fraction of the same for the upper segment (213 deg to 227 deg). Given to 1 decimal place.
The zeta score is 1.4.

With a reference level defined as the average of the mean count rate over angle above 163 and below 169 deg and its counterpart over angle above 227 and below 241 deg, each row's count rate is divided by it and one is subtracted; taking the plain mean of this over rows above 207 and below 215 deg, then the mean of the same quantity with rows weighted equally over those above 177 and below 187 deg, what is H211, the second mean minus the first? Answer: 0.11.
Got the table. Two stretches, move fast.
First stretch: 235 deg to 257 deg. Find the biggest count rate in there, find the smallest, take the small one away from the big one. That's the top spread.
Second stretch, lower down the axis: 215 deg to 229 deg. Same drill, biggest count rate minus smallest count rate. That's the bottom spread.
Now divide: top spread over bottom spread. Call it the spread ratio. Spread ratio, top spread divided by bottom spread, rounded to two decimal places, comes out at 1.30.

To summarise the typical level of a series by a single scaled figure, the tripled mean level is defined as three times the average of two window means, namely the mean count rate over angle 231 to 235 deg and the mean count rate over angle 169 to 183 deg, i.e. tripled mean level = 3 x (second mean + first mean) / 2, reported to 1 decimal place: 65.8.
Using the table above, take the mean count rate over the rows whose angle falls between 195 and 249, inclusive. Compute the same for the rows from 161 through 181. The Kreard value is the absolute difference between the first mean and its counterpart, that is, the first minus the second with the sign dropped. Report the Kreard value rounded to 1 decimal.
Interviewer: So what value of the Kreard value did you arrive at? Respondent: 4.7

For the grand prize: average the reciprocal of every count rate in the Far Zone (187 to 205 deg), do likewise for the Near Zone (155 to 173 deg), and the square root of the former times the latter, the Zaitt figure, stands 0.0457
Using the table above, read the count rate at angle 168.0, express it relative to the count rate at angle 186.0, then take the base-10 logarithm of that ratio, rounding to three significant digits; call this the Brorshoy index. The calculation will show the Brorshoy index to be 0.111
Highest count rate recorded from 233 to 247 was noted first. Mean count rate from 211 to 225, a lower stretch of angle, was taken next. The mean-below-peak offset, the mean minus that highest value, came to -1.8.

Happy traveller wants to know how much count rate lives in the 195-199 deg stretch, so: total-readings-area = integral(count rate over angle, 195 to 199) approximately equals 76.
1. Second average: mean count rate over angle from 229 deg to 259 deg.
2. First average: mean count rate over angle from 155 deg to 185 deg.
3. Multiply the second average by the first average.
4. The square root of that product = 22.3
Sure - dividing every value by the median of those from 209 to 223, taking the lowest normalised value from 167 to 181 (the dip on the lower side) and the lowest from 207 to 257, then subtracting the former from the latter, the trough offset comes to -0.17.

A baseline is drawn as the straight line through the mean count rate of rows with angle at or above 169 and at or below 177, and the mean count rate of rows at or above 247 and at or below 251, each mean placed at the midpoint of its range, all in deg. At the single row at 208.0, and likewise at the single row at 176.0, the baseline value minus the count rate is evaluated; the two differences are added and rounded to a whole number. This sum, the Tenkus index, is 6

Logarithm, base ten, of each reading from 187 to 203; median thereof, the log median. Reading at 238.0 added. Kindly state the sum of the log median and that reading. 21.5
